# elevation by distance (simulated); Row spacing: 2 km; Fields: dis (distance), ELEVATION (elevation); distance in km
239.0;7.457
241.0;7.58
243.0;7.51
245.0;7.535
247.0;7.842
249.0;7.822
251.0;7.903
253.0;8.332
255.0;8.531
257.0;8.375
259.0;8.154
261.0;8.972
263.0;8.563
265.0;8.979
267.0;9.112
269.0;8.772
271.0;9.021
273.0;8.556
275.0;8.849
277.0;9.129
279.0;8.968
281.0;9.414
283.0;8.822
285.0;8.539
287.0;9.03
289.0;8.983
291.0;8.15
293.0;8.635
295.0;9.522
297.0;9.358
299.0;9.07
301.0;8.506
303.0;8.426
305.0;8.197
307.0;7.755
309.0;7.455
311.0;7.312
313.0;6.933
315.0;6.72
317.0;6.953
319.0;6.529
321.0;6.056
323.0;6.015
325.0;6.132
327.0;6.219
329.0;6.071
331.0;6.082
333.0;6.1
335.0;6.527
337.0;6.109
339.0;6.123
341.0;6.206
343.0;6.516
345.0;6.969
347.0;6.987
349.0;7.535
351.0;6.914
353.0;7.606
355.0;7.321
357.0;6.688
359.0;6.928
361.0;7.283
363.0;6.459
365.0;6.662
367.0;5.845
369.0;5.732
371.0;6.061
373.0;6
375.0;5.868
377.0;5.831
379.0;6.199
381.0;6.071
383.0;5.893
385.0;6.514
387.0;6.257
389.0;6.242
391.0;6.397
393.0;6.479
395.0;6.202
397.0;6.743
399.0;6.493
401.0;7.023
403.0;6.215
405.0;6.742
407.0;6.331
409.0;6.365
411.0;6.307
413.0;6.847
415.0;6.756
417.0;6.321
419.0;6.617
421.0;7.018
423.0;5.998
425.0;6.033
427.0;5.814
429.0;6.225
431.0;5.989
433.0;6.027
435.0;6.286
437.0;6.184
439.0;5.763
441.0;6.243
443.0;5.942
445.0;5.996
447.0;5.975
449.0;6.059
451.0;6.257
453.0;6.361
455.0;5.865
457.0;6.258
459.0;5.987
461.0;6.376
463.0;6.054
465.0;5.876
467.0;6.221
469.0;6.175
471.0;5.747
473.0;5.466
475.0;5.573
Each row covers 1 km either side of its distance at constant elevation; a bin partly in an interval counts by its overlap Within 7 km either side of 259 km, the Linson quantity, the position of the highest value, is 265.0 km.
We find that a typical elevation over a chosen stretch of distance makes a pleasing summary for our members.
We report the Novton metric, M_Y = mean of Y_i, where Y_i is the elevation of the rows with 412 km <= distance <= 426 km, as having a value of 6.5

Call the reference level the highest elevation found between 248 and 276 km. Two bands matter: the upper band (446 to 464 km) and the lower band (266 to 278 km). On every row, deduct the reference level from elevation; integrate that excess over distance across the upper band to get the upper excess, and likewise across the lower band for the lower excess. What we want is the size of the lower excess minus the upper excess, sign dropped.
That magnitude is 51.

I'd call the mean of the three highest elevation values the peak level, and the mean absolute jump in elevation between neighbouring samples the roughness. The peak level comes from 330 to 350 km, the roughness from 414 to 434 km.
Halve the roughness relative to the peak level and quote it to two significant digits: 0.024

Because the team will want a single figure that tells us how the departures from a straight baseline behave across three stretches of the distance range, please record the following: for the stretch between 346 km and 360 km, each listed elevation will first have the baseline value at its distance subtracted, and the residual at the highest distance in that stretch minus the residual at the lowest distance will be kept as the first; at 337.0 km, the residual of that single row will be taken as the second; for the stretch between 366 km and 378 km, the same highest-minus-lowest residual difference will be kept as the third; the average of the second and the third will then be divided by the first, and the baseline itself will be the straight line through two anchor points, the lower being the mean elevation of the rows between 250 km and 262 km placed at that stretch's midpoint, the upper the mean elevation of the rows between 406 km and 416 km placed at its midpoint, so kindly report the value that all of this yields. -7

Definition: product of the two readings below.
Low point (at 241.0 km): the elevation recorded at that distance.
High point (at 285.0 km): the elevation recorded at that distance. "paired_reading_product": 65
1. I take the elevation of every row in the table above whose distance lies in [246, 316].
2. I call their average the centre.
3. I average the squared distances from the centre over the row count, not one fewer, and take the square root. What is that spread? 0.67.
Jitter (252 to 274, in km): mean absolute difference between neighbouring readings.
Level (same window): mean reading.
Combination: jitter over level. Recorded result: 0.039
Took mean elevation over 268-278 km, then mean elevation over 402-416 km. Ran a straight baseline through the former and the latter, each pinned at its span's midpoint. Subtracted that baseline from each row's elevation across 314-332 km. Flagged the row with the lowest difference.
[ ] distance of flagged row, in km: 323.0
